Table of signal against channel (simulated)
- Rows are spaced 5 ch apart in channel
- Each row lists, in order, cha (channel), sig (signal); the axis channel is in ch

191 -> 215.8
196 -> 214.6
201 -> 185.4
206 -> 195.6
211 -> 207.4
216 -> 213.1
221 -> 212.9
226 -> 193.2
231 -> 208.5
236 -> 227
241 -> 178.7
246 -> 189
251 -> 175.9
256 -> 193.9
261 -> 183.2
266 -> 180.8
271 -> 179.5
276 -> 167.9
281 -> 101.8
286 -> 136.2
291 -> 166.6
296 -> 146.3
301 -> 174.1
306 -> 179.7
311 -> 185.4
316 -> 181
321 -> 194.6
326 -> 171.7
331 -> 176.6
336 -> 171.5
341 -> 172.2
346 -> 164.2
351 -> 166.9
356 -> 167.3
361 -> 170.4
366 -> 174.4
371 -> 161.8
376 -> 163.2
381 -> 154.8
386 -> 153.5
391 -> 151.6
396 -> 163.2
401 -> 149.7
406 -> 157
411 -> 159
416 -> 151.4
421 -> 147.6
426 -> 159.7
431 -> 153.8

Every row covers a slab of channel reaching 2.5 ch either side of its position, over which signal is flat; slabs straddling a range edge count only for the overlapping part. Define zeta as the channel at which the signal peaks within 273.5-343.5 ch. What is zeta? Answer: 321 ch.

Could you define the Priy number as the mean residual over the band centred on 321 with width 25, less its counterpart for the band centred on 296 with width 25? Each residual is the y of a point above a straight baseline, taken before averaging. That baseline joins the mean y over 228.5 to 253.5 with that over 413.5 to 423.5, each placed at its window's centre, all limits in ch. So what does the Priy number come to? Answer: 28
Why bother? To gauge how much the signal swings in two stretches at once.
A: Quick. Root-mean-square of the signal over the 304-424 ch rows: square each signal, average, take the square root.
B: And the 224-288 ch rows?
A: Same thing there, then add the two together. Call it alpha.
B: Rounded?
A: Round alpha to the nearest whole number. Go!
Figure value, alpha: 347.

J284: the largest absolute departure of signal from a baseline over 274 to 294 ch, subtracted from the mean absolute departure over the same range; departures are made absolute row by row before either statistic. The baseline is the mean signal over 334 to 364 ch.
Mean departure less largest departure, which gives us -41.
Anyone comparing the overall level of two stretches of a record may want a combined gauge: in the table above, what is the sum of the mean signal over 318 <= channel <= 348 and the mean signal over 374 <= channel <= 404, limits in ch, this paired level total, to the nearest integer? 331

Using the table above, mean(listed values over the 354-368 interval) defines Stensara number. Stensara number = 171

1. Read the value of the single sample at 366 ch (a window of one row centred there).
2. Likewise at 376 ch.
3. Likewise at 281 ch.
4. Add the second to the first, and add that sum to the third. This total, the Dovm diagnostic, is 439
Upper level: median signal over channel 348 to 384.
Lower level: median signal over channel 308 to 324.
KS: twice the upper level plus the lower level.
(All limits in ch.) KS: 519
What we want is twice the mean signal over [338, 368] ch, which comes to 338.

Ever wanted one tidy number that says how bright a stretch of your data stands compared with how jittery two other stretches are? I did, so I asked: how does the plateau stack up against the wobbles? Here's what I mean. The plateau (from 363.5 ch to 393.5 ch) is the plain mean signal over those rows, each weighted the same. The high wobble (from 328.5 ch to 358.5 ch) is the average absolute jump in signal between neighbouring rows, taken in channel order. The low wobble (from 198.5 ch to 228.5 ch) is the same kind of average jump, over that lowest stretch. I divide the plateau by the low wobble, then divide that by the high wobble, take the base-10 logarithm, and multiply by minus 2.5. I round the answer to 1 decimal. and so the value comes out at -1.7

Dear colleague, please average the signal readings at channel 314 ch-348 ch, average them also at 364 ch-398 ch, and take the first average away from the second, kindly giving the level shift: -16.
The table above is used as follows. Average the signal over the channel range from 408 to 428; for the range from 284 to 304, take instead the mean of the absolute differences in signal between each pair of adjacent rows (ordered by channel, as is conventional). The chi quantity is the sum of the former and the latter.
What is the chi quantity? 181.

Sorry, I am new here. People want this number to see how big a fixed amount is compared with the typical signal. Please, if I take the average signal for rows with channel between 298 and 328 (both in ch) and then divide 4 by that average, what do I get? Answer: 0.0221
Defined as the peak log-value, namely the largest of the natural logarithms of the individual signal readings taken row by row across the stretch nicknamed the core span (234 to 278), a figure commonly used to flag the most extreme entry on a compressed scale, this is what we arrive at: 5.42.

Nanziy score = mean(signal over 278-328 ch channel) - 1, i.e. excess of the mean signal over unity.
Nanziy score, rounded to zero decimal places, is 163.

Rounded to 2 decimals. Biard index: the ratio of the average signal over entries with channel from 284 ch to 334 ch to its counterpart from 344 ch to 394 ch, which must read 1.05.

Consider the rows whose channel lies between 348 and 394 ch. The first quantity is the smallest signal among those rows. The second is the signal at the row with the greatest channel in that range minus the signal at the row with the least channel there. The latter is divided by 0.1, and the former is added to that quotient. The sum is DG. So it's -1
